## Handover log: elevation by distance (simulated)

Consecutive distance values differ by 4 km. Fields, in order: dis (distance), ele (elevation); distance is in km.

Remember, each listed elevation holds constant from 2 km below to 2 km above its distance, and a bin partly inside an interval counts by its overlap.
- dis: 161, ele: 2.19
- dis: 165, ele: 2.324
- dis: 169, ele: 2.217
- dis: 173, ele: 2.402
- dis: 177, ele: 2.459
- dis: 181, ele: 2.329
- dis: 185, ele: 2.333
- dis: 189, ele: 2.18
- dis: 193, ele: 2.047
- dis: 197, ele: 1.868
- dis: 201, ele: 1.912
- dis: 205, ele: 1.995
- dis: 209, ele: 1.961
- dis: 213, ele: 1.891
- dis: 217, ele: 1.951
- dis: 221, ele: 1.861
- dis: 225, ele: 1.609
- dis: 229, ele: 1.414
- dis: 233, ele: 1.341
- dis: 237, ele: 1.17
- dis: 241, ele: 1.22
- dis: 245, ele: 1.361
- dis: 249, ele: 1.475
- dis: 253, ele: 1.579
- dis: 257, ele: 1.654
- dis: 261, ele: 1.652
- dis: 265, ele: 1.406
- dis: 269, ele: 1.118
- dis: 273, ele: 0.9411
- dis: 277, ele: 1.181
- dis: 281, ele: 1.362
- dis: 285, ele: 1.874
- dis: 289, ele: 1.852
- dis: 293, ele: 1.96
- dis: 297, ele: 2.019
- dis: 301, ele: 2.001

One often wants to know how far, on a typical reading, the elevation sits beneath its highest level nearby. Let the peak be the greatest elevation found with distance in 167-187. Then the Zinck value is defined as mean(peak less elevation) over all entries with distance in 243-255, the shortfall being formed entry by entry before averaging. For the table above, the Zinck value 1.0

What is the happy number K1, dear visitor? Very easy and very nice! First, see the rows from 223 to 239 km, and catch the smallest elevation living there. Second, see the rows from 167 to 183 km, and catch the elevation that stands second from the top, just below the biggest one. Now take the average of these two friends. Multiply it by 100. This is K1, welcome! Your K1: 179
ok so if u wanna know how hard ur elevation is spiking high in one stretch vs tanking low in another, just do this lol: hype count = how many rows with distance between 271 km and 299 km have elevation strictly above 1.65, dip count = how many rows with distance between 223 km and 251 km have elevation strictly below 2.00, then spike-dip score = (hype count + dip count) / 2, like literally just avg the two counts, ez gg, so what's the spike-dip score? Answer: 5.5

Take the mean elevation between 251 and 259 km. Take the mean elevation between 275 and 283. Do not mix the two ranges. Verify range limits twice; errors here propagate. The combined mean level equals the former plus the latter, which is 2.9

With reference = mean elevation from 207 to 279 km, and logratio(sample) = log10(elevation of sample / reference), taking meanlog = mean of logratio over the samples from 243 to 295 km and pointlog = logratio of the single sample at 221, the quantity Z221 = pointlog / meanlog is -13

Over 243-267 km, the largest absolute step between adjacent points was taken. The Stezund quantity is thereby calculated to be 0.25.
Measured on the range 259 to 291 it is 0.51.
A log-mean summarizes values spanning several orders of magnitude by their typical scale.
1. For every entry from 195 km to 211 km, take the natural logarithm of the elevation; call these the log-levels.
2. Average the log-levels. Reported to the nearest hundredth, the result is 0.66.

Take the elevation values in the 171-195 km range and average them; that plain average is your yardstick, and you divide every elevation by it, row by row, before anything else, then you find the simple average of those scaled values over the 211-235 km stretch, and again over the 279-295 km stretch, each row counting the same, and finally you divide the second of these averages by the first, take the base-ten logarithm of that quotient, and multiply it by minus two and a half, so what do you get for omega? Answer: -0.1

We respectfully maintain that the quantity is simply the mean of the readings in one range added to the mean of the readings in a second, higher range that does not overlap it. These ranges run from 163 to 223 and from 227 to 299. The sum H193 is 3.6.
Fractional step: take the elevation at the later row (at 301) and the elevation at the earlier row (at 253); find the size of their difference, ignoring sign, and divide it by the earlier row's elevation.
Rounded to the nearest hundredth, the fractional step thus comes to 0.27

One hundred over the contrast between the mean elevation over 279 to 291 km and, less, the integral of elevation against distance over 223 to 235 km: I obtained -6.3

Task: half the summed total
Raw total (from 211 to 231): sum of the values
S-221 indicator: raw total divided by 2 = 4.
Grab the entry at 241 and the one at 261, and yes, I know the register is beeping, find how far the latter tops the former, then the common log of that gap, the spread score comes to -0.4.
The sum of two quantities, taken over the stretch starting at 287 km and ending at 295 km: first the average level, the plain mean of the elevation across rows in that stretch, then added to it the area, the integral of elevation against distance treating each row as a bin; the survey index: 17.2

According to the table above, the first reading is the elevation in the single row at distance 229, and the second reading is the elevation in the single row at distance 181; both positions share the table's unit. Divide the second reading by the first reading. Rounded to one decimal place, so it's 1.6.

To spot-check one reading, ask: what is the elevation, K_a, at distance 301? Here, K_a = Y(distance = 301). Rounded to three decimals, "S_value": 2.001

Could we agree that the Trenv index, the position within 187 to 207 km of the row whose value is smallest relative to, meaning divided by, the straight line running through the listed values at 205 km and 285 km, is 197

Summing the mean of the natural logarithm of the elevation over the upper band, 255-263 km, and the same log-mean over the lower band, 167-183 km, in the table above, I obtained 1.36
